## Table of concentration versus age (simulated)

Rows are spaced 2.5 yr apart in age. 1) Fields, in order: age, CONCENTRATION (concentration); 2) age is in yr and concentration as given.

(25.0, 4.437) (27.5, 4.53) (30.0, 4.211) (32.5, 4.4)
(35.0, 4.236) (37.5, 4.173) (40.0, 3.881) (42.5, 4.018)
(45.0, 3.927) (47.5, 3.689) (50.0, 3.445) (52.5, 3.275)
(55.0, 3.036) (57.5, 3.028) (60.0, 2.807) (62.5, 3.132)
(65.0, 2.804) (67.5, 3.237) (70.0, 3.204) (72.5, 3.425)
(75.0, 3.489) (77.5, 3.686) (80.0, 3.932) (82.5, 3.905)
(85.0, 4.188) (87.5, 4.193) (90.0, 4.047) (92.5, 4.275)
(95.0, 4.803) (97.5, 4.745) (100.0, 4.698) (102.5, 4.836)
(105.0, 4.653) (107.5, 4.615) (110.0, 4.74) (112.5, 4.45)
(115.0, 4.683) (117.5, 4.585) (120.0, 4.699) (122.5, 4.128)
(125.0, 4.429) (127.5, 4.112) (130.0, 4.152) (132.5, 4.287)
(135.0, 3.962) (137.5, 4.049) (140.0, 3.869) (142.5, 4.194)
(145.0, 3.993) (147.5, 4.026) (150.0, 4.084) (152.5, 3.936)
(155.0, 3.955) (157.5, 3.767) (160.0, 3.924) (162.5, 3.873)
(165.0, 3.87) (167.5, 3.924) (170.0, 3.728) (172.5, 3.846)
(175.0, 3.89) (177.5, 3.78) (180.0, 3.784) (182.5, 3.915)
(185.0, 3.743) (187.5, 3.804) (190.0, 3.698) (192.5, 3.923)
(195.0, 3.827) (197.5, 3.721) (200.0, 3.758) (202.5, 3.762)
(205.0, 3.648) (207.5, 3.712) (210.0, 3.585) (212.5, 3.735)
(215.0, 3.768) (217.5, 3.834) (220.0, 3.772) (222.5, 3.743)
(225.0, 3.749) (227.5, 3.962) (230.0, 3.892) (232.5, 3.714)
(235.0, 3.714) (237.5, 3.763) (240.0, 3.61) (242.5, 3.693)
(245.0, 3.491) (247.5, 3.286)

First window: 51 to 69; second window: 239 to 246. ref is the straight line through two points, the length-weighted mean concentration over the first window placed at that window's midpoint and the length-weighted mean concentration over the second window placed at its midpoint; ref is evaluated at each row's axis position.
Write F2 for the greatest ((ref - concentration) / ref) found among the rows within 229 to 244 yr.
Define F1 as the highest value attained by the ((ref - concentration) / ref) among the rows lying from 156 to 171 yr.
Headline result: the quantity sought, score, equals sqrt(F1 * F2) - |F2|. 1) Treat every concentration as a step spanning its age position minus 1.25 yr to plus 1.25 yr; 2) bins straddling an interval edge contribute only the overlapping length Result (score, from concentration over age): 0.02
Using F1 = -0.10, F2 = 0.00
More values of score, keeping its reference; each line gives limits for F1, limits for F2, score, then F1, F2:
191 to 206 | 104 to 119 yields -0.25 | -0.05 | -0.39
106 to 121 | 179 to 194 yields 0.09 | -0.39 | -0.07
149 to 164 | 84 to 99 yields -0.10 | -0.13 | -0.29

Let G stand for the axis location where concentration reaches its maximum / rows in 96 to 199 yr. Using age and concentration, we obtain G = 102.5 yr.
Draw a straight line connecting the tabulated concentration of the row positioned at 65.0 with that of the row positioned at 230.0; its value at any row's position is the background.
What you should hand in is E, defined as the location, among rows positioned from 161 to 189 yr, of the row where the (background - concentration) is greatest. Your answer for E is 185.0 yr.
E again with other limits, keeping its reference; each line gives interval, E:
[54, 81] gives 65.0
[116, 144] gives 140.0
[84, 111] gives 90.0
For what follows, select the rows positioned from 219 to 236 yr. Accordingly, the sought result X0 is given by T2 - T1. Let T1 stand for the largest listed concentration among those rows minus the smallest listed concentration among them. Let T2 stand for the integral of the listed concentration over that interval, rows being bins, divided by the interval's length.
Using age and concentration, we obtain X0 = 3.5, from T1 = 0.2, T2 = 3.79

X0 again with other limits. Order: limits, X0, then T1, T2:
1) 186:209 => 3.5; 0.3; 3.76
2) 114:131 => 3.8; 0.6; 4.40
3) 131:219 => 3.2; 0.7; 3.86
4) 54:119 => 1.9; 2.0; 3.98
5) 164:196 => 3.6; 0.2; 3.83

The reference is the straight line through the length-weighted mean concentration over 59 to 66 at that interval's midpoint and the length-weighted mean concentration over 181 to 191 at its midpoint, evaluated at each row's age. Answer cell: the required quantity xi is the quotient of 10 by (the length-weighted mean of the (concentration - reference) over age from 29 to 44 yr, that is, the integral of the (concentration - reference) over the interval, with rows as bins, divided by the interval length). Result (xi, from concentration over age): 7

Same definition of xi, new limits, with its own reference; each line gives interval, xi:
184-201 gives -182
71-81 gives 17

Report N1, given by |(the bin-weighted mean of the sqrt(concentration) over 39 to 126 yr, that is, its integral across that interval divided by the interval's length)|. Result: 1.98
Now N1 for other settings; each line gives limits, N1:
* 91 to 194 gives 2.04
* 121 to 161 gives 2.01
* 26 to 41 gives 2.06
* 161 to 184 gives 1.96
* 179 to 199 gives 1.95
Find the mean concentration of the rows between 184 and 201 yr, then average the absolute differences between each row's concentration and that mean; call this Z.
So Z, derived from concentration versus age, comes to 0.06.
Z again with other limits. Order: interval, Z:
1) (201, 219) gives 0.06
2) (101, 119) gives 0.09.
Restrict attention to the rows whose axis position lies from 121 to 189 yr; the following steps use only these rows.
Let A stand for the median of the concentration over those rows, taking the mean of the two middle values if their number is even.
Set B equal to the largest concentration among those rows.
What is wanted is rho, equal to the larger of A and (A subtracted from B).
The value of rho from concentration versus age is 3.92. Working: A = 3.9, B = 4.429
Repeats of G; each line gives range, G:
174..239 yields 227.5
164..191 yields 167.5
